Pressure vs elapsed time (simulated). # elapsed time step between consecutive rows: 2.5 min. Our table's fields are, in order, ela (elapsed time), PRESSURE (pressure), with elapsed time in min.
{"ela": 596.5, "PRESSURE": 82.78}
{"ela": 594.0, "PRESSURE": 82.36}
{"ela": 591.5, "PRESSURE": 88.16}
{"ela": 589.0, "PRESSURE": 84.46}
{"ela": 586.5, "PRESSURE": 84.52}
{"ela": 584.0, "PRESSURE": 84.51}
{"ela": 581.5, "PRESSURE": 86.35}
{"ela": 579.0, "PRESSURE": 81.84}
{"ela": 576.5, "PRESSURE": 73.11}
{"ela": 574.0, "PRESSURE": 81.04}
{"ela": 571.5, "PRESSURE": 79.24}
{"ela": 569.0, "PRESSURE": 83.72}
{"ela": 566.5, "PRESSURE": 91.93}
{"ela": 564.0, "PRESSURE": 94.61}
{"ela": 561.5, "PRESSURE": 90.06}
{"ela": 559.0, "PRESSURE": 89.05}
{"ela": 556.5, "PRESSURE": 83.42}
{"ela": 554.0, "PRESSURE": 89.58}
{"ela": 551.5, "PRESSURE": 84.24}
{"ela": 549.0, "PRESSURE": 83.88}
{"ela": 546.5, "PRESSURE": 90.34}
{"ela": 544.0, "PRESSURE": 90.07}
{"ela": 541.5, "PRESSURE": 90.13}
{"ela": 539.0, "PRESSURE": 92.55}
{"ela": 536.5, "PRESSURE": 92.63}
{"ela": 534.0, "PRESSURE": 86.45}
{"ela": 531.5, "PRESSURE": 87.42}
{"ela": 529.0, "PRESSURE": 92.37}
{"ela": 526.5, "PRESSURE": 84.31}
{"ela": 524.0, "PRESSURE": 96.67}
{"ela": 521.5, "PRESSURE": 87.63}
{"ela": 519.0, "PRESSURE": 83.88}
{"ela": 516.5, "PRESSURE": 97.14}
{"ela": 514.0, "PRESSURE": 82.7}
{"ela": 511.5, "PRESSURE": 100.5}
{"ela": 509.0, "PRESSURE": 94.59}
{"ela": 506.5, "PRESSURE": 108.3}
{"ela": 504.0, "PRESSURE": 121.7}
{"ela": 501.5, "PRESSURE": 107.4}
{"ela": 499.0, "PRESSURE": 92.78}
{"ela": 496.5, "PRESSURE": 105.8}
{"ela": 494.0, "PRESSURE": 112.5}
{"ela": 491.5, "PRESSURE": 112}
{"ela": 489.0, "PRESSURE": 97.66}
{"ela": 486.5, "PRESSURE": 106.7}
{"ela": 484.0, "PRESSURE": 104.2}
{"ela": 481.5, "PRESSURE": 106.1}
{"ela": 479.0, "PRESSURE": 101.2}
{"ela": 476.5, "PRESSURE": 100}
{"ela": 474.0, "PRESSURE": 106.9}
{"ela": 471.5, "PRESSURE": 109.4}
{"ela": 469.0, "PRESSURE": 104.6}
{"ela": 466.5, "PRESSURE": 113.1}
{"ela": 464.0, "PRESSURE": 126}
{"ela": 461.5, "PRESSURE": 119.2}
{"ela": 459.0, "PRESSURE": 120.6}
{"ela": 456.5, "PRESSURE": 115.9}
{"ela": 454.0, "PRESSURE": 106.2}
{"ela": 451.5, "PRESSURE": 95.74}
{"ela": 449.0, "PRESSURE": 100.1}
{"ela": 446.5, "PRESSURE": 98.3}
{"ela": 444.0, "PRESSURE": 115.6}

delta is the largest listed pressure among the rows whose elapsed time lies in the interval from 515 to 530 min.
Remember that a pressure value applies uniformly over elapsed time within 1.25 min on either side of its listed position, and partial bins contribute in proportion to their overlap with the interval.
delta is 97.14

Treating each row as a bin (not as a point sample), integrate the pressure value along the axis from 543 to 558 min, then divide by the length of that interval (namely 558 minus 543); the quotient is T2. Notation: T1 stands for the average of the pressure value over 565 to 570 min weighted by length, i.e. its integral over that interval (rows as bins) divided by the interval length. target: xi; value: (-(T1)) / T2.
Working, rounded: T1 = 88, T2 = 87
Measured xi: -1.02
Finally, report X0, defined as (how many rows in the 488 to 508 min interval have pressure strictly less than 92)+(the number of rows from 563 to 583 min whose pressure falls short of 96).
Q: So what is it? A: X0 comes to 8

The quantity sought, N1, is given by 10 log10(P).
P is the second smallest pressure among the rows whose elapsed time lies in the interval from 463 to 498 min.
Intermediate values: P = 100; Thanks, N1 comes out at 20.0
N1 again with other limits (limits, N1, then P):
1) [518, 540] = 19.3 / 84.31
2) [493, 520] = 19.2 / 83.88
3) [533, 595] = 19.0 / 79.24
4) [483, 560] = 19.2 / 83.42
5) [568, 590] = 19.0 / 79.24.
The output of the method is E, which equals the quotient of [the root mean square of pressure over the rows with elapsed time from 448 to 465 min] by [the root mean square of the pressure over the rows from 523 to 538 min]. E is 1.25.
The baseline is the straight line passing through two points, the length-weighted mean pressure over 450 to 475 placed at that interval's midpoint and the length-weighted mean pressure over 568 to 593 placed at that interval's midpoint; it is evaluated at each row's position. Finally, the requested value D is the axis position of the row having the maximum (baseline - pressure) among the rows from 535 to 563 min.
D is 549.0 min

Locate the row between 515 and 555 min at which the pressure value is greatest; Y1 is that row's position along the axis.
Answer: 516.5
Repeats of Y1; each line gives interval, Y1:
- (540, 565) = 564.0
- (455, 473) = 464.0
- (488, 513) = 504.0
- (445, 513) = 464.0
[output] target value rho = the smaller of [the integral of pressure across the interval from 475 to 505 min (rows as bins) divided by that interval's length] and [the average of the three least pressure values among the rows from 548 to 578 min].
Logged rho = 78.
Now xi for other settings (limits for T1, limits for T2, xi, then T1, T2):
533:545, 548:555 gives -1.05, 90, 86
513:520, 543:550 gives -1.00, 88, 88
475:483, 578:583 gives -1.22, 103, 84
